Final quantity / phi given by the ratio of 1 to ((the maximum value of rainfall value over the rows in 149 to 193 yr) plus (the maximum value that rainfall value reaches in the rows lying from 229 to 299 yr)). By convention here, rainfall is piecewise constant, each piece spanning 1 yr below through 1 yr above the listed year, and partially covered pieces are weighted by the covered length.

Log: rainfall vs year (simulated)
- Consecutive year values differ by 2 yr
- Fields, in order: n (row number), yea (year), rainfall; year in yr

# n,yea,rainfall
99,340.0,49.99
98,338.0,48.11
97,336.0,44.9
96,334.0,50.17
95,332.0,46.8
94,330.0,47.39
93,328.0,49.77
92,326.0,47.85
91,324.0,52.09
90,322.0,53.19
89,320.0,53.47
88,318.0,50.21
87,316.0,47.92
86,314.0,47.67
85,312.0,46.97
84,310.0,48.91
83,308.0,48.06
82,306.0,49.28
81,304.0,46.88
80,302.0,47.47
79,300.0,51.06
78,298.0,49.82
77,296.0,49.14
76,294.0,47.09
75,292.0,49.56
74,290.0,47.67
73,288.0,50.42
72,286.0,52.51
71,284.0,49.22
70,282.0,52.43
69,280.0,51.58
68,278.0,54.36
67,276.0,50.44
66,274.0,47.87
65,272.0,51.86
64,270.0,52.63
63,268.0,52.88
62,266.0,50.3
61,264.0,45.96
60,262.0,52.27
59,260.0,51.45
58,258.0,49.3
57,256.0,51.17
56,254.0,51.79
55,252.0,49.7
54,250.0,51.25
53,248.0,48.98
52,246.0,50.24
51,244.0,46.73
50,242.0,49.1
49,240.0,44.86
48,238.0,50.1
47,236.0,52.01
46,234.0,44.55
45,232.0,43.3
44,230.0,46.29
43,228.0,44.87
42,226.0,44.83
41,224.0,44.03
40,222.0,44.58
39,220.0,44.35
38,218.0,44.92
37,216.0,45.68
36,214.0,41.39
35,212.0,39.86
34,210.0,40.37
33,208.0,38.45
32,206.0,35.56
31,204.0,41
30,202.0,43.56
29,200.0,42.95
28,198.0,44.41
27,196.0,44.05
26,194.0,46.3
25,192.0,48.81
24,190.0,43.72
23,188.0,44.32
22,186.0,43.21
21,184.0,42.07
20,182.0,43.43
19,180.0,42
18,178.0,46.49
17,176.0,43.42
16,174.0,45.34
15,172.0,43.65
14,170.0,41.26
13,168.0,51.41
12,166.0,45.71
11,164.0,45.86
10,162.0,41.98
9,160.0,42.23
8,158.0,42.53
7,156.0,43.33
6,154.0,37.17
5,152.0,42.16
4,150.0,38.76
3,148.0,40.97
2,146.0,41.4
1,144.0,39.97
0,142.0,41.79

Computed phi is 0.0095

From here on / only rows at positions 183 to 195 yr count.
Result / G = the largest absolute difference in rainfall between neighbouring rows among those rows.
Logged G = 5.1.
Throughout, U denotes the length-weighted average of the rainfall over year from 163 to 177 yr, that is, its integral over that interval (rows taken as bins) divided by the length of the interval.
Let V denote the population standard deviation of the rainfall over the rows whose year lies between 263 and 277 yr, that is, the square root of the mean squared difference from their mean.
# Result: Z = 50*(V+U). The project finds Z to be 2380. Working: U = 45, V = 2.4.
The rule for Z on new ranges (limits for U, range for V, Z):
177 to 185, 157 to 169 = 2340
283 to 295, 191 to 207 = 2653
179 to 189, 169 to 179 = 2240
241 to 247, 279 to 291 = 2522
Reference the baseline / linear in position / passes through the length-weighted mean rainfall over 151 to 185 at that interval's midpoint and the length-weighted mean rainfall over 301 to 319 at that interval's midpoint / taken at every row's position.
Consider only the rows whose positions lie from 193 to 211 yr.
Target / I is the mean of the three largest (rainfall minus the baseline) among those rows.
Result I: 0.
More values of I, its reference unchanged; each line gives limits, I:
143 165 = 1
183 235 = 2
